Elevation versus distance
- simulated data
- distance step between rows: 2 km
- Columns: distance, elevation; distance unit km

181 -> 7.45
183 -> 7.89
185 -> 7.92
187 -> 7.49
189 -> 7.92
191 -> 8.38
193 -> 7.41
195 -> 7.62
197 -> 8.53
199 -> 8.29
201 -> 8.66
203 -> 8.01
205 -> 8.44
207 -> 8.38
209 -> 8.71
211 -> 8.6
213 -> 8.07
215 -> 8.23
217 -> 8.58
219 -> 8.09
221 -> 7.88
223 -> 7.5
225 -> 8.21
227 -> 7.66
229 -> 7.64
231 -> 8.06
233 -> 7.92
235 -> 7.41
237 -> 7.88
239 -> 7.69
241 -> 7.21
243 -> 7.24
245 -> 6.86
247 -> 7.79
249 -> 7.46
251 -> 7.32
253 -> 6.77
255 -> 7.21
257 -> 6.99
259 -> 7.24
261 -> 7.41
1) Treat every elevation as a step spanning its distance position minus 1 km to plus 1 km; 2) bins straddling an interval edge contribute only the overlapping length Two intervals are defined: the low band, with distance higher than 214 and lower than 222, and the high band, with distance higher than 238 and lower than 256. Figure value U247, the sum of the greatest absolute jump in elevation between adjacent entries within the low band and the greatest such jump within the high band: 1.4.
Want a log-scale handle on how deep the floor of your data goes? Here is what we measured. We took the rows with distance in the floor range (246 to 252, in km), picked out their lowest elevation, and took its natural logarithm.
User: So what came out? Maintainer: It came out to 1.99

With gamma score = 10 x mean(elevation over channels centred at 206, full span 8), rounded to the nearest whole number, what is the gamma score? 84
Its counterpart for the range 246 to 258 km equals 73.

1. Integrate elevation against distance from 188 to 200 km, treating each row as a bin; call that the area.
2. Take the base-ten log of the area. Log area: 1.98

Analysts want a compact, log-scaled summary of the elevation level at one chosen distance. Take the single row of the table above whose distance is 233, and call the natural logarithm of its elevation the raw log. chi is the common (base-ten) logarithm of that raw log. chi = 0.316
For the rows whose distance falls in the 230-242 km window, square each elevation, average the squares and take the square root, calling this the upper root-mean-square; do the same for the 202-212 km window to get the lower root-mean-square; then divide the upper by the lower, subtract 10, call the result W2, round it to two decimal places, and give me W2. -9.09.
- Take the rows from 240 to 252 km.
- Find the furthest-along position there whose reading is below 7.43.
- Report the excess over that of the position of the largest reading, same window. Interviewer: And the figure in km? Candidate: -4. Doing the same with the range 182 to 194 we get -2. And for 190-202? 8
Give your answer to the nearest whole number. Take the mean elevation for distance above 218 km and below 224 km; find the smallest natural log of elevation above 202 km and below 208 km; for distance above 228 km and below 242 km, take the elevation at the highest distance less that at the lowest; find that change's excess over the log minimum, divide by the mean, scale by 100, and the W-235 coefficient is -32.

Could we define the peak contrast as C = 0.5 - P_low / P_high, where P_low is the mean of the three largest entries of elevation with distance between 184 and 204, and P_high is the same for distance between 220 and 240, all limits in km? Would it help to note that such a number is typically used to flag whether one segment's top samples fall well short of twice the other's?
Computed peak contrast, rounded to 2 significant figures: -0.56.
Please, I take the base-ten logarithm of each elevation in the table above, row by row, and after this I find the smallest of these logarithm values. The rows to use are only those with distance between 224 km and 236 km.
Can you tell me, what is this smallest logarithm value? 0.87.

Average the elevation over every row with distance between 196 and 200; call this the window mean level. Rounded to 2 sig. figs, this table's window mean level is 8.4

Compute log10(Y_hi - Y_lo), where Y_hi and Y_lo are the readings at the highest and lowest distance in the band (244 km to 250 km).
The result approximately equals -0.22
